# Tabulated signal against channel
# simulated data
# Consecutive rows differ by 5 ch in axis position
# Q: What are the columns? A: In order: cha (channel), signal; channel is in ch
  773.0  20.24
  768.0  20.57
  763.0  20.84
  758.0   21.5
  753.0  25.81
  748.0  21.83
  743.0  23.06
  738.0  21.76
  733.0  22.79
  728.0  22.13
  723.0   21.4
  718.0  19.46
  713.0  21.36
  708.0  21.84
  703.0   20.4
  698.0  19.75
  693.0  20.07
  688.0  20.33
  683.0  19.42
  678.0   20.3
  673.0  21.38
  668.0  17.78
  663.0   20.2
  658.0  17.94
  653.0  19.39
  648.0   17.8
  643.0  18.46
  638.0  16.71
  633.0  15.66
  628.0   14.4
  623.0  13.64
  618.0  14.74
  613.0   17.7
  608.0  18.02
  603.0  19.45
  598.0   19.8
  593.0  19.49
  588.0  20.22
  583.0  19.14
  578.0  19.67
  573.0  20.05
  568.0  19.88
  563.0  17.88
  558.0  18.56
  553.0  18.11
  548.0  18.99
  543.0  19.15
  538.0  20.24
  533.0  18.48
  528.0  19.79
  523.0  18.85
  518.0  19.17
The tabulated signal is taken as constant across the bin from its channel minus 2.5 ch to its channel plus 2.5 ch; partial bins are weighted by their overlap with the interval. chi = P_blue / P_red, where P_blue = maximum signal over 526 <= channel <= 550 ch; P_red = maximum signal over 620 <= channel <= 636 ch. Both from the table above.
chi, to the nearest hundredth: 1.29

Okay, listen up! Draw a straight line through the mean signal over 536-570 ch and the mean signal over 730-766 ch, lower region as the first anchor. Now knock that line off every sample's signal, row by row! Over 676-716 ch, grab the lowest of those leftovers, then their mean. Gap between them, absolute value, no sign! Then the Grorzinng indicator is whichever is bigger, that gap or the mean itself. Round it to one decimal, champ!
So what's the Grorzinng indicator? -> 0.8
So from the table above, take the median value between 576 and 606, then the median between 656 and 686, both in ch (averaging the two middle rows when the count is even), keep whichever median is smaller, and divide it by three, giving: 6.5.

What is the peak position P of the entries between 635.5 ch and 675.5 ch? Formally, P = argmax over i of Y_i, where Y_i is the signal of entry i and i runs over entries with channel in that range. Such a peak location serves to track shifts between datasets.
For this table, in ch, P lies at 673.0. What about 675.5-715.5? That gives 708.0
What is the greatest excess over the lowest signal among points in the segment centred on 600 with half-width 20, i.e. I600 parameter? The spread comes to 5.48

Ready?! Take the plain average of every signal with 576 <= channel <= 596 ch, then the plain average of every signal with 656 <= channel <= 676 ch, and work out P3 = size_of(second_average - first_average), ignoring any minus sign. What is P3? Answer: 0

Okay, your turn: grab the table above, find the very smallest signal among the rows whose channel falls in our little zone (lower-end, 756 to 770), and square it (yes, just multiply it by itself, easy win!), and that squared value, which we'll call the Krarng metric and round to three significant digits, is 423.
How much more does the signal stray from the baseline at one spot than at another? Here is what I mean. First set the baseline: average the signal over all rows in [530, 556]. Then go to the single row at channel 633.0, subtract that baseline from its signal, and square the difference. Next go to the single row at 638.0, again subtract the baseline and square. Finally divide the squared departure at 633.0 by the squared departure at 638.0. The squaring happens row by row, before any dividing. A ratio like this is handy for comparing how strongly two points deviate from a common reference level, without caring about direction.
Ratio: 2.13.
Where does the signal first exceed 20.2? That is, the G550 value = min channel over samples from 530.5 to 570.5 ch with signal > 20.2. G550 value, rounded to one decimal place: 538.0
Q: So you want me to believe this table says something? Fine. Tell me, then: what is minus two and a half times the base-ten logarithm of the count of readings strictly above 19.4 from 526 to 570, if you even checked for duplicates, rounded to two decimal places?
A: -1.19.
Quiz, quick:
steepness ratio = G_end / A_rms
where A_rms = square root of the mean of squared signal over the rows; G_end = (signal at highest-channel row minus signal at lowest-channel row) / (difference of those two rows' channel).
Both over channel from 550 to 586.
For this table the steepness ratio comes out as 0.002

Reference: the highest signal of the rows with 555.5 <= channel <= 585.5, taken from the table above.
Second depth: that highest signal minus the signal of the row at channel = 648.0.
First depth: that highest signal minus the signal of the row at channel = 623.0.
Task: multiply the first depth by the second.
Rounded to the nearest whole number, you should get 14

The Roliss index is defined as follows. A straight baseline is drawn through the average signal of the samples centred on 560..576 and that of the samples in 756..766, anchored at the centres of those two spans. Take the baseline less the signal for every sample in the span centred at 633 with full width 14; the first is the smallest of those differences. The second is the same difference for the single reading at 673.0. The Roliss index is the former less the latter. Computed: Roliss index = 4.3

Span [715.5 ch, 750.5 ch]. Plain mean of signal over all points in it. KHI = 21.8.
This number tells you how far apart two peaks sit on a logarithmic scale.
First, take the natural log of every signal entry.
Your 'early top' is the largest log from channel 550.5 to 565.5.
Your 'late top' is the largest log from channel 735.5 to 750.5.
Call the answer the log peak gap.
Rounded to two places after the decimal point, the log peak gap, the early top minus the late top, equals -0.22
